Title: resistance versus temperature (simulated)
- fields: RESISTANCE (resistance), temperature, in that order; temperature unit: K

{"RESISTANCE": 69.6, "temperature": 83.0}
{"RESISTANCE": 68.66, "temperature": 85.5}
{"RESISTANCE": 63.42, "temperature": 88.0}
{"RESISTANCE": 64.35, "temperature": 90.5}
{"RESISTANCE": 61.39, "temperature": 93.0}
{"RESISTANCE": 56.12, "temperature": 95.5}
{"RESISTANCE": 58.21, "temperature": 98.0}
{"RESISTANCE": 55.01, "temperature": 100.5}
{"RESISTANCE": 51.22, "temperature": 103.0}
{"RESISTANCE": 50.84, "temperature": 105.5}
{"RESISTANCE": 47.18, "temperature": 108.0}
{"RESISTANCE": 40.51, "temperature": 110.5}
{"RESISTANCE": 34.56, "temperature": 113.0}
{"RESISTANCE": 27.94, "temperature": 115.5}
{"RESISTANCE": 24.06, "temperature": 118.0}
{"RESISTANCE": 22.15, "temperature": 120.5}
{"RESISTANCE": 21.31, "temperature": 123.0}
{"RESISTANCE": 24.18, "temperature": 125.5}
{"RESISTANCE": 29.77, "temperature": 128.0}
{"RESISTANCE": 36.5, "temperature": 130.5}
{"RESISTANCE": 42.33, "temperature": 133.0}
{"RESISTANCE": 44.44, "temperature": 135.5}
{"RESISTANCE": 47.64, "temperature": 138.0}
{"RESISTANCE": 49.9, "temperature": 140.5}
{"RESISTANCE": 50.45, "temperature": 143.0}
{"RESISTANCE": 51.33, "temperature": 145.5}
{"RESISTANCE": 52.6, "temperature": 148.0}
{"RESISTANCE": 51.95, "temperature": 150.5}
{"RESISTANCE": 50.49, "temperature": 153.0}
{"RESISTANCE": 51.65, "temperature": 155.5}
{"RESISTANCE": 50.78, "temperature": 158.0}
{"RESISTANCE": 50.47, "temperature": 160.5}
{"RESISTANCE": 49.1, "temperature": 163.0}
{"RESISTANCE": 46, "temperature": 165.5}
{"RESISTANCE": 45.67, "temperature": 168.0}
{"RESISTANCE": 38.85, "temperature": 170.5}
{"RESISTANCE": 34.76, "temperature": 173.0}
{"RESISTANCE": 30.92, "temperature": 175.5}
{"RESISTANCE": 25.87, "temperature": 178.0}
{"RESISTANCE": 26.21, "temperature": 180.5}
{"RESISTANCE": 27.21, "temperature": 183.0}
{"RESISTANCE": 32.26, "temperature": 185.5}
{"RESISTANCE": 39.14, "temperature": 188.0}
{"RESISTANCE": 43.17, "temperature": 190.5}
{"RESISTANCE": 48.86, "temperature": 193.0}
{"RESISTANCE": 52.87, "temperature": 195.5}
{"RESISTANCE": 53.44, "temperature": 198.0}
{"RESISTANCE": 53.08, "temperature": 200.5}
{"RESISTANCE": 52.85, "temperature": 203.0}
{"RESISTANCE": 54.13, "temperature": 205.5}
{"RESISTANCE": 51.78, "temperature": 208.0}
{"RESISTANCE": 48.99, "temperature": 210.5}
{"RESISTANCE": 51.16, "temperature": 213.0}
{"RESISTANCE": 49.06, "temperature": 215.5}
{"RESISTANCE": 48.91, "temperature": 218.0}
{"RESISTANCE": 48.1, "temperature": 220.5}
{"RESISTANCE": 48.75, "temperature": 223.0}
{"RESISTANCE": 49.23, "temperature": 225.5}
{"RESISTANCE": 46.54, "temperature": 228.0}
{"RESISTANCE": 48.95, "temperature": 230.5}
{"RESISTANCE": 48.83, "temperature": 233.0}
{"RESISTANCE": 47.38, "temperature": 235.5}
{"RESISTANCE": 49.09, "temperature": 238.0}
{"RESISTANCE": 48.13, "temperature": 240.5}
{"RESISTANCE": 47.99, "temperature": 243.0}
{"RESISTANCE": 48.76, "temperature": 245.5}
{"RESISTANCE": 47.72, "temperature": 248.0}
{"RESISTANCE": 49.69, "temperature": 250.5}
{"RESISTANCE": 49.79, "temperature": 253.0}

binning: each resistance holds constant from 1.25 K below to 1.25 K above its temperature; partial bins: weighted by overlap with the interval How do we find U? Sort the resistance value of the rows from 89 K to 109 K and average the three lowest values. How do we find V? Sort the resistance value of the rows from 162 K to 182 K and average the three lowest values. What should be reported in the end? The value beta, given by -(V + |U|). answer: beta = -77.4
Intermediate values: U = 50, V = 28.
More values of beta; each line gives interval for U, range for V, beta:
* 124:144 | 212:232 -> -77.9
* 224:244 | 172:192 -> -73.7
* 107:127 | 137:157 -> -71.8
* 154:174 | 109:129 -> -62.3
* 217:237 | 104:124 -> -69.8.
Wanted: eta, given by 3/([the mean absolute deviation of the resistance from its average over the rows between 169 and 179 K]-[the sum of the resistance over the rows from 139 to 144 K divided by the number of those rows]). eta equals -0.065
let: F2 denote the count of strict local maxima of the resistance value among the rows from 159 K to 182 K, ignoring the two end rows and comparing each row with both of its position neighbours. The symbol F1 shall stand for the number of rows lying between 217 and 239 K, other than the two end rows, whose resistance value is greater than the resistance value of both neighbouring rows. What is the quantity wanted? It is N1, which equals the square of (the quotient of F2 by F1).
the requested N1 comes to 0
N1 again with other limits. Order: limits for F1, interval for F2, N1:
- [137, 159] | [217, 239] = 1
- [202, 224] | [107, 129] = 0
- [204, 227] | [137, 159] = 4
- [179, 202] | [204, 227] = 1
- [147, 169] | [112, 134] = 0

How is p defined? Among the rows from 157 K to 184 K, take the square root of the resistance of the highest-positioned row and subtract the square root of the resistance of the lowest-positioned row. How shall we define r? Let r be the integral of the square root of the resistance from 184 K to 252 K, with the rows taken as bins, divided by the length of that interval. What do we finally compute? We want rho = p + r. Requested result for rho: 5.0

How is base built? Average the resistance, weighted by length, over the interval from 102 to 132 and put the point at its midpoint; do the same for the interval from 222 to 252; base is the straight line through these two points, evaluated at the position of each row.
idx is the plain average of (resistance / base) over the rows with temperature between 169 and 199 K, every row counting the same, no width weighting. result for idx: 0.89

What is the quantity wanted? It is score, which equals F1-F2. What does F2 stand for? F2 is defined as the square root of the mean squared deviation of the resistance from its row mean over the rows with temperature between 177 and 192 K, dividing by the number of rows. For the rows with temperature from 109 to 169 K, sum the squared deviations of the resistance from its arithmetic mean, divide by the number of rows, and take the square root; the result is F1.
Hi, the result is 4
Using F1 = 11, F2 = 7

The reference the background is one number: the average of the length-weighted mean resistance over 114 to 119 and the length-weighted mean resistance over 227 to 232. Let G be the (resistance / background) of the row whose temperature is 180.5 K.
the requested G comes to 0.7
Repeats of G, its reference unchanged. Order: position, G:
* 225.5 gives 1.3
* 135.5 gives 1.2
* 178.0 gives 0.7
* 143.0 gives 1.4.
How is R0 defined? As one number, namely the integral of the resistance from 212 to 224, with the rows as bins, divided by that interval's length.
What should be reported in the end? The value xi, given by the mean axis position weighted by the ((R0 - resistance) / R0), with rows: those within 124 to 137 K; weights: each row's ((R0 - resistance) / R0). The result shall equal 128.6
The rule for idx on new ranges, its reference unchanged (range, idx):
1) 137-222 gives 1.11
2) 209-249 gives 1.02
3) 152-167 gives 1.27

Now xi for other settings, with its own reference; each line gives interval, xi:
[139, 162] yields 150.8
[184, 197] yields 186.2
